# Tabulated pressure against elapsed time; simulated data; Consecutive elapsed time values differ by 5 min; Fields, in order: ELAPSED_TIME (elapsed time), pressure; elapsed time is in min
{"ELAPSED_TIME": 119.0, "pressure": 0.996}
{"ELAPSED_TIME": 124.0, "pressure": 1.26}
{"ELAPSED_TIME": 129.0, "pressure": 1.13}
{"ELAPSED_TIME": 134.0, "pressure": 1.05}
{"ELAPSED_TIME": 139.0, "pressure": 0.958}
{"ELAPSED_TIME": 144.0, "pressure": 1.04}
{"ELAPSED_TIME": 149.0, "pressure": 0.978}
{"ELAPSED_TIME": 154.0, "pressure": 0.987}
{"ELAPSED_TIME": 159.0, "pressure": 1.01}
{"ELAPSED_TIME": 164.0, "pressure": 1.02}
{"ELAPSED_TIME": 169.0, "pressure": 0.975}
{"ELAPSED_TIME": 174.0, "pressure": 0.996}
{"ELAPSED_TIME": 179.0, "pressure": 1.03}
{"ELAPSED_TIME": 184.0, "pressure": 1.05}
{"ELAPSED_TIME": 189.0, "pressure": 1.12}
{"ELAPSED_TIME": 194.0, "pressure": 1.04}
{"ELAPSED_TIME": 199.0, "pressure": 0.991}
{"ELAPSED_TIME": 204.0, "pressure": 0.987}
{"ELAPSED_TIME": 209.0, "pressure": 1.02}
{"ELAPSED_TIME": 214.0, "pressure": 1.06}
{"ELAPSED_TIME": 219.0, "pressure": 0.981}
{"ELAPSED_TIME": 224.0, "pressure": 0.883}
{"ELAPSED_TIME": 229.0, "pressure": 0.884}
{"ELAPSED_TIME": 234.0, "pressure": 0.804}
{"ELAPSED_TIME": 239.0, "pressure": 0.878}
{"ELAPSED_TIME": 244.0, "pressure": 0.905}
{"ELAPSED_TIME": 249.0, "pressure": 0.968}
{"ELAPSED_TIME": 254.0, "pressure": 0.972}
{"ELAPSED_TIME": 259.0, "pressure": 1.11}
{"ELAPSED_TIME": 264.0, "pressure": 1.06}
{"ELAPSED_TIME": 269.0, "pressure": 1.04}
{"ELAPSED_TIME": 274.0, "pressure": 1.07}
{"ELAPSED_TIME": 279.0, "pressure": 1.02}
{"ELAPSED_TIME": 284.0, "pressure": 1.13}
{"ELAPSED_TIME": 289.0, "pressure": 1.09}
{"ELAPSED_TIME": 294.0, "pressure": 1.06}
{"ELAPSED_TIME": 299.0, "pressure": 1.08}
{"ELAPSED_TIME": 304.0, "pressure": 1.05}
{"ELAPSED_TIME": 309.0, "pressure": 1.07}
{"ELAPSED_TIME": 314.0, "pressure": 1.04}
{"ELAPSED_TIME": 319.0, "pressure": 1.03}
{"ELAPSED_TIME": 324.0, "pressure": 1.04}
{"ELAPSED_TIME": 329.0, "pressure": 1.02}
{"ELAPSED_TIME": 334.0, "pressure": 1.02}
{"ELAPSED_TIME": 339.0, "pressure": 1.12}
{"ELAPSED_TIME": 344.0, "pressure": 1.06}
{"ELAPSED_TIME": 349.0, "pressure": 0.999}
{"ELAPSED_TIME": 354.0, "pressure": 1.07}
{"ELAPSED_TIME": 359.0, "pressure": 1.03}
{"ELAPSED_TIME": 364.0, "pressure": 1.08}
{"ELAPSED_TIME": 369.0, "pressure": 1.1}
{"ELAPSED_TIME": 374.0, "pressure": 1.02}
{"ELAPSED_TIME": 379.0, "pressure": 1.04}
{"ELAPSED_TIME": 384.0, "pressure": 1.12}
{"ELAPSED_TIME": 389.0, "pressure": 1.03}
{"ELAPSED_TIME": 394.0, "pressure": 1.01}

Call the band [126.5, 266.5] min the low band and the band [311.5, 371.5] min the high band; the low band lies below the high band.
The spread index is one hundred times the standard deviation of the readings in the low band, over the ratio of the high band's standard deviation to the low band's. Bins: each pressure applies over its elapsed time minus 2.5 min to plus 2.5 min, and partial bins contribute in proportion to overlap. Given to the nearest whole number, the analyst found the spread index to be 16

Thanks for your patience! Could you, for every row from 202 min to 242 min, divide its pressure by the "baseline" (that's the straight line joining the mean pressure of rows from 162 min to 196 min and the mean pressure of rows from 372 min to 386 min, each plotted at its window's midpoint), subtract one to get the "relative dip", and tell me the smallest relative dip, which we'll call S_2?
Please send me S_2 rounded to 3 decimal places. -0.227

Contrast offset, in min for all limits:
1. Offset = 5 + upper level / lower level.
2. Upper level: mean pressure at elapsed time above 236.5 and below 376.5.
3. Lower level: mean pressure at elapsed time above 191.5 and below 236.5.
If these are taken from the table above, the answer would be 6.08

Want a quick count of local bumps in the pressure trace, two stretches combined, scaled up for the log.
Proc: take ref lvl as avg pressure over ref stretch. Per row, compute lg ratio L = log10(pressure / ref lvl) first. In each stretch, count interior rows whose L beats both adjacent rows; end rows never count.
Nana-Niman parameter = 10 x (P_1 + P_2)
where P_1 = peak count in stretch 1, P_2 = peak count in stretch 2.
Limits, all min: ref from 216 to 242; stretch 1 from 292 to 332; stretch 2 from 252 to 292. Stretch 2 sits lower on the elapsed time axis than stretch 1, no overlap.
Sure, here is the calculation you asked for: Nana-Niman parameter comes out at 60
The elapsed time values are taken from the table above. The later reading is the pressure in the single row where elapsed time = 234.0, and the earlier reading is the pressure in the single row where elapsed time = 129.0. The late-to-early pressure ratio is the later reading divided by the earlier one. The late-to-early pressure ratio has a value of 0.71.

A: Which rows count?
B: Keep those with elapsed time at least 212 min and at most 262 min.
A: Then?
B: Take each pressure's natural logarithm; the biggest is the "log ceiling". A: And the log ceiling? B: 0.104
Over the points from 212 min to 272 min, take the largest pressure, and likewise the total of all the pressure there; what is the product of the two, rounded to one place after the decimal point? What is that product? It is 12.8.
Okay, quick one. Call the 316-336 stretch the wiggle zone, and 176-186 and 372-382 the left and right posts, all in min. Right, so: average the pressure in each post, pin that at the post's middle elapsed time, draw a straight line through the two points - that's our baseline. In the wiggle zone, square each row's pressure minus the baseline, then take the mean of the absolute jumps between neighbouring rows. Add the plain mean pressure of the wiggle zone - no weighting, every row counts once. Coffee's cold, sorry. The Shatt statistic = 1.03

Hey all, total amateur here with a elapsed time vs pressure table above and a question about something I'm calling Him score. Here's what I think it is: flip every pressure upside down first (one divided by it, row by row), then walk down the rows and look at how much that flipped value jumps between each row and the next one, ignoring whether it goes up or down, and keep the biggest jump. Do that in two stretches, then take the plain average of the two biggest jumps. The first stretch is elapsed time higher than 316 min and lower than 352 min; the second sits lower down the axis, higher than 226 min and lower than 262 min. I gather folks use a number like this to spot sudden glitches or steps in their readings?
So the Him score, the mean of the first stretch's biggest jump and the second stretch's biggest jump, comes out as 0.108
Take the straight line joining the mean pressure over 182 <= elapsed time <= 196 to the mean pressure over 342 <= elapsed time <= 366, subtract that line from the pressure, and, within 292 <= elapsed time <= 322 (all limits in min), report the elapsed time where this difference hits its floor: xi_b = 319.0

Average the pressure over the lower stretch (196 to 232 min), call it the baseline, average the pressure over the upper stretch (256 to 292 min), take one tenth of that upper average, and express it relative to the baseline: 0.110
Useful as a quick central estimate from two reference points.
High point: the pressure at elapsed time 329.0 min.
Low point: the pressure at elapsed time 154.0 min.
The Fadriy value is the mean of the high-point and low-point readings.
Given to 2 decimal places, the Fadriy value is 1.00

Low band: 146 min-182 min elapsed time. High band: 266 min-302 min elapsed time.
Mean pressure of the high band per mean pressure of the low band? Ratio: 1.07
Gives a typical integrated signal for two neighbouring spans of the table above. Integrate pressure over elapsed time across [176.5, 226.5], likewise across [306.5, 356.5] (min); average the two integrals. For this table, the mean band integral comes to 51.6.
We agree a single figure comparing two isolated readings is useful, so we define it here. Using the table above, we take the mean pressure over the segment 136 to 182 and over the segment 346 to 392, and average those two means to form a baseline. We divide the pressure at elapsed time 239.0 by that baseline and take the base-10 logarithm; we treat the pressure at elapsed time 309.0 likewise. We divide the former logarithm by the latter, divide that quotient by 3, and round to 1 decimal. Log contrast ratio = -1.3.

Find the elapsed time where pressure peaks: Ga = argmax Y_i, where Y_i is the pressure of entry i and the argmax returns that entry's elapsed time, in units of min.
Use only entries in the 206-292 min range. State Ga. 284.0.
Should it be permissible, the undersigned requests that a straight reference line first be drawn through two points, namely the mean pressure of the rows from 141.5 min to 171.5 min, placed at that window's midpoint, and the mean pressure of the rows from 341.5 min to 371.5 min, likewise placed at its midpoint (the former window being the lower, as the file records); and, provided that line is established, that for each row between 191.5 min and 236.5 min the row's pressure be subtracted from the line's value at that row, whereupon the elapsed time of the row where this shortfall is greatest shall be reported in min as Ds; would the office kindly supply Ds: 234.0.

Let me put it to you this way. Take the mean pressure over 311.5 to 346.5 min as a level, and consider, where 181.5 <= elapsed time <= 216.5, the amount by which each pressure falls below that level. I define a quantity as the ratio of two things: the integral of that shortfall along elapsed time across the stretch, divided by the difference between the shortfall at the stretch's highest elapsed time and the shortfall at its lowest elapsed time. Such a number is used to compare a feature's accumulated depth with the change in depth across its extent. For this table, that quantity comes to -31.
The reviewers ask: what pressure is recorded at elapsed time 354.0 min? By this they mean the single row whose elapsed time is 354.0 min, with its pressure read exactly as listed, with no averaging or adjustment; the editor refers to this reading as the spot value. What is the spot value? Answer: 1.07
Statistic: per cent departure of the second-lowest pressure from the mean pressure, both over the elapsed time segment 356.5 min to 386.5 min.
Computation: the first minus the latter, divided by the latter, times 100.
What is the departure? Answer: -3.3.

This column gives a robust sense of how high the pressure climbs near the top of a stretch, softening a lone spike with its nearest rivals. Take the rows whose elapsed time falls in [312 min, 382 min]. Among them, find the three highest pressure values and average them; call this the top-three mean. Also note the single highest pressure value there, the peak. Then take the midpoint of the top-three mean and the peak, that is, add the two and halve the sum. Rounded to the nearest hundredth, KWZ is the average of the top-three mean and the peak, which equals 1.11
